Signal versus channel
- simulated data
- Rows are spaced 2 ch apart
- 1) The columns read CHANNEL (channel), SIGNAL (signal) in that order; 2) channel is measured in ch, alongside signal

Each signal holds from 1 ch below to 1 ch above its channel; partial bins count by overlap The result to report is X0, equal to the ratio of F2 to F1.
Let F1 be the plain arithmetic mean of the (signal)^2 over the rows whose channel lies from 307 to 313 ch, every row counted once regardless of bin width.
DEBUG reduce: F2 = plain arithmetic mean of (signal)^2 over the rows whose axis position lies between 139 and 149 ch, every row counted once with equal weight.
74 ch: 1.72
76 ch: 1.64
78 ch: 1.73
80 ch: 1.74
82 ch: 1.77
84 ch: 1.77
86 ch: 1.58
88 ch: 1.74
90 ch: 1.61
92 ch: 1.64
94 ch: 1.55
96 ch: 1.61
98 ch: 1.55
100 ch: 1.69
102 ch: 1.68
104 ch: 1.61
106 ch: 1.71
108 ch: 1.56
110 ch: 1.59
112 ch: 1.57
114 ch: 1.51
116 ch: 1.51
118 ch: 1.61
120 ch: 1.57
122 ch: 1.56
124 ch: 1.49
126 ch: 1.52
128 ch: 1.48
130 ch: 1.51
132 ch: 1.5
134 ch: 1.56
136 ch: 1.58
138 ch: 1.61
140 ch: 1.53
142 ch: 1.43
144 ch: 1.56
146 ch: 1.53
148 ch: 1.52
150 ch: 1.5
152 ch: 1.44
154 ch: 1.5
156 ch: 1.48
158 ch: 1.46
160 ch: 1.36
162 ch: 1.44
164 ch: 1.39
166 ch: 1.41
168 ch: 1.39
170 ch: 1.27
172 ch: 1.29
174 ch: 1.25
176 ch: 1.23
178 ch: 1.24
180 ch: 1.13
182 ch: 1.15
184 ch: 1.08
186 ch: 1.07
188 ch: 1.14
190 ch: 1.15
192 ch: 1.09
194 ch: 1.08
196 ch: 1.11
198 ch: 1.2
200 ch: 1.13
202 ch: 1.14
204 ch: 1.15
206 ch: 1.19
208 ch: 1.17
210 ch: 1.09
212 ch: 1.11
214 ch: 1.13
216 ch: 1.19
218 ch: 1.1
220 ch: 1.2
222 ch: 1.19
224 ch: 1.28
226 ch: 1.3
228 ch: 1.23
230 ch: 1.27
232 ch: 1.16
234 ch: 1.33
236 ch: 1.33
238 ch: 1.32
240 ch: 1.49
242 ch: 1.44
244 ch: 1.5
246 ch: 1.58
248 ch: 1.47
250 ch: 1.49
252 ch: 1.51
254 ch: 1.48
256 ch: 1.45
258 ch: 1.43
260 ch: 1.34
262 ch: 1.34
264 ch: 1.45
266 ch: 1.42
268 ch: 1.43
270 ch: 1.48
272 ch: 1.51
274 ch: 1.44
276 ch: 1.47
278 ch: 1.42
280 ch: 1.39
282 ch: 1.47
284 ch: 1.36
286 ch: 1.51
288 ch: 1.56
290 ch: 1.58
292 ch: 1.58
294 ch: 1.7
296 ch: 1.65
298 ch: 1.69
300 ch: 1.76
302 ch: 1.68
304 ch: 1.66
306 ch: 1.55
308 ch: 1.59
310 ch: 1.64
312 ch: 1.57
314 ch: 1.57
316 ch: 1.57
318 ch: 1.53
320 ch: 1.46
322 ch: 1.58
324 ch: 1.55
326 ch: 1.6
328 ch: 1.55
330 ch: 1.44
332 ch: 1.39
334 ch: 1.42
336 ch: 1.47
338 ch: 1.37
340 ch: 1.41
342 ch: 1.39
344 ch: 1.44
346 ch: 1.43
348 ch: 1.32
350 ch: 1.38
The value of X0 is 0.90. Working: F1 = 2.56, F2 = 2.3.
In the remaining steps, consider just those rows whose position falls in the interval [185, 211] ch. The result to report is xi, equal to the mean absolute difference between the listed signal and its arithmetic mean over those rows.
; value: 0.034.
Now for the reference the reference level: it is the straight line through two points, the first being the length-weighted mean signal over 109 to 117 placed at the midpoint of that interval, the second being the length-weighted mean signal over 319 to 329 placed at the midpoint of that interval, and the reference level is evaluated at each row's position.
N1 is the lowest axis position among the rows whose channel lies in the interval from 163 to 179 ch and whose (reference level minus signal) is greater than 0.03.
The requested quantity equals 164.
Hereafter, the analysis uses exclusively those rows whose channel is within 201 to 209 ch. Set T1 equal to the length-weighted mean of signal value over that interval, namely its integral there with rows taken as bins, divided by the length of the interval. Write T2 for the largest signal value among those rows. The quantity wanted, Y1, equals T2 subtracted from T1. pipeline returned -0.03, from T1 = 1.2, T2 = 1.19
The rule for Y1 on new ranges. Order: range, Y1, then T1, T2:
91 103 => -0.07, 1.6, 1.69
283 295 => -0.15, 1.5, 1.7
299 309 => -0.11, 1.6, 1.76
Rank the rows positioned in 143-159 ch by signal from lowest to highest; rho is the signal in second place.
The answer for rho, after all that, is 1.46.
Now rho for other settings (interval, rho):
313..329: 1.53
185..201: 1.08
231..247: 1.32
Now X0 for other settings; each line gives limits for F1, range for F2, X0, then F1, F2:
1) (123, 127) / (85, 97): 1.16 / 2.27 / 2.6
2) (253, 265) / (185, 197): 0.61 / 2.01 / 1.2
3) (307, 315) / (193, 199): 0.50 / 2.54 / 1.3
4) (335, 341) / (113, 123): 1.20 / 2.01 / 2.4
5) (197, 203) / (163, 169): 1.46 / 1.34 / 2.0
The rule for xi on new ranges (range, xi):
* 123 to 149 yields 0.034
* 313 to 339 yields 0.069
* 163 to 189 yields 0.093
